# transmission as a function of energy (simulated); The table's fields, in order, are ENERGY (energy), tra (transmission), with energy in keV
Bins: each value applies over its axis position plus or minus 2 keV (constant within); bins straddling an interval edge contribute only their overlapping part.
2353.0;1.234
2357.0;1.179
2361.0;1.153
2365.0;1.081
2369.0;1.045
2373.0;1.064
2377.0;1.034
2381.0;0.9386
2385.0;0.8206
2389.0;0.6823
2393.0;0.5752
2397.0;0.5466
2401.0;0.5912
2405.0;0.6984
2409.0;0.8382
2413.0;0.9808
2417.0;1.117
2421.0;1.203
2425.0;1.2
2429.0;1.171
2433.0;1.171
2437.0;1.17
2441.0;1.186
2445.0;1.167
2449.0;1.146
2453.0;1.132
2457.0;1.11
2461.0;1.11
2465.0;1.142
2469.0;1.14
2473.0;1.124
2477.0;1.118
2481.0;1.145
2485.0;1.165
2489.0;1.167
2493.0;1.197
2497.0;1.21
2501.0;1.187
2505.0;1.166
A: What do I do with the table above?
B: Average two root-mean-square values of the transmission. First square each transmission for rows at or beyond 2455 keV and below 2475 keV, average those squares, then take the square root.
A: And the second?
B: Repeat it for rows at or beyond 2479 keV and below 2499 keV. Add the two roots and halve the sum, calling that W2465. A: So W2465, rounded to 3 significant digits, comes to 1.15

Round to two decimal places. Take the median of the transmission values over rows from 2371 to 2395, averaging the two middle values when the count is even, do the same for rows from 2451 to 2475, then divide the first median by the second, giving 0.78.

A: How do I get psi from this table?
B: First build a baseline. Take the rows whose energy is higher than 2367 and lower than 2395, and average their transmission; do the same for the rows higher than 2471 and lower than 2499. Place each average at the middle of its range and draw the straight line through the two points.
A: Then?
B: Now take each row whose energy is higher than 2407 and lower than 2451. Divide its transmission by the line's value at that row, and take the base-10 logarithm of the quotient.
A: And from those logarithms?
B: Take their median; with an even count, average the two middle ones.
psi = 0.06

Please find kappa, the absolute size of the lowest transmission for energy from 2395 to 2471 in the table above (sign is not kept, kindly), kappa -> 0.55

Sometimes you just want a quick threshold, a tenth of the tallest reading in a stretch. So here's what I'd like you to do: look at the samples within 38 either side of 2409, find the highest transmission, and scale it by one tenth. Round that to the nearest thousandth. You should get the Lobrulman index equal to 0.120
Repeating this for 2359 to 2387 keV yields 0.115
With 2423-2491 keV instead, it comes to 0.120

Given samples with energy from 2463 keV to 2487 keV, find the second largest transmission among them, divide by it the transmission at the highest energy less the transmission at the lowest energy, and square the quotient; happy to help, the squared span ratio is 0.000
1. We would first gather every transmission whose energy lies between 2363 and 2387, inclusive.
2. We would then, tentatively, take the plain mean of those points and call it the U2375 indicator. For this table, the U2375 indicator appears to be 1.00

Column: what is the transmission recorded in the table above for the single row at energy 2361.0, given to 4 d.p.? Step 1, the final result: 1.1530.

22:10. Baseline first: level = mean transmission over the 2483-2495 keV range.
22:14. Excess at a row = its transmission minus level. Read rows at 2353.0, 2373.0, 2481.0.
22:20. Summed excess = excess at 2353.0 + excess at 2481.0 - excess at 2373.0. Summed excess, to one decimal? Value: 0.1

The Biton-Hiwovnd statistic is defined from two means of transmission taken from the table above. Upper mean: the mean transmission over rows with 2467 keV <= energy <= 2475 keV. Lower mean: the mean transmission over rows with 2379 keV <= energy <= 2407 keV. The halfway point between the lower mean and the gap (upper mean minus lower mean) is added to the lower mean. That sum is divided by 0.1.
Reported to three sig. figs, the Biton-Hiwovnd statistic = 12.6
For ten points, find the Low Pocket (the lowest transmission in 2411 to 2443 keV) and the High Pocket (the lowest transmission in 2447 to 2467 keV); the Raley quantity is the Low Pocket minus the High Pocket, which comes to -0.13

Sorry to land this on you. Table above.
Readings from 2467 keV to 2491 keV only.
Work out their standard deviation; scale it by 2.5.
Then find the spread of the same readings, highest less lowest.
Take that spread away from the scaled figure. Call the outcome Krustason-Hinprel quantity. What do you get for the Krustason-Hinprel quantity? 0.00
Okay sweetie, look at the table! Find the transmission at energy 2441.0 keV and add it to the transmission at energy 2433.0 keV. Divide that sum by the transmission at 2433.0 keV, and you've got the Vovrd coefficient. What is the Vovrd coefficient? 2.0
